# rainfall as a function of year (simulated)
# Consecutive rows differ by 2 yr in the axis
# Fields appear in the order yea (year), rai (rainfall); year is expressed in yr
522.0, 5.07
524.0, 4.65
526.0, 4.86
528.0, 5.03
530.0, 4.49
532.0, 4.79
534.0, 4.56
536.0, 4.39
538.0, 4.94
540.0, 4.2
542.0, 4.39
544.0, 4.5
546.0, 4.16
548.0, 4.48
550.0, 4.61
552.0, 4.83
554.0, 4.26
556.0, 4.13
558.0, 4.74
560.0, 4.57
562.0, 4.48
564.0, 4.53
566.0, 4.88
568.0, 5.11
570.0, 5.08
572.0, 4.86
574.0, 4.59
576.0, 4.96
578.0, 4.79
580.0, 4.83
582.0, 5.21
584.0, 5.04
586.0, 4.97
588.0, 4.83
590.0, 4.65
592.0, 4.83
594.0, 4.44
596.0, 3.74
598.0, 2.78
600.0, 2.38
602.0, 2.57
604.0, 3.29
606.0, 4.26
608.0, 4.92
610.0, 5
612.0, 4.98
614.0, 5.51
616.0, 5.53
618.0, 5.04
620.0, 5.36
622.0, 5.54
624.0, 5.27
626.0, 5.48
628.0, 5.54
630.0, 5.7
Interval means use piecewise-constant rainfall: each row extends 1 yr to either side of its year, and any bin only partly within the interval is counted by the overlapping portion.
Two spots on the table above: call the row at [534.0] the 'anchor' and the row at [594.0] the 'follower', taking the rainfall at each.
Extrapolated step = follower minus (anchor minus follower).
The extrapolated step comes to 4.3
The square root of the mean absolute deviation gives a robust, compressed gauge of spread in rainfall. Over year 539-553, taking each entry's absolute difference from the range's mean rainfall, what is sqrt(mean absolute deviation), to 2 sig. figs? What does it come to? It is 0.42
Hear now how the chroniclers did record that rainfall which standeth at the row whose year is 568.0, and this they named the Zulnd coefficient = 5.11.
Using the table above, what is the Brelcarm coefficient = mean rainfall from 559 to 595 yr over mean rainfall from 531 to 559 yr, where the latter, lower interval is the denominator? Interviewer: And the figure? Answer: 1.07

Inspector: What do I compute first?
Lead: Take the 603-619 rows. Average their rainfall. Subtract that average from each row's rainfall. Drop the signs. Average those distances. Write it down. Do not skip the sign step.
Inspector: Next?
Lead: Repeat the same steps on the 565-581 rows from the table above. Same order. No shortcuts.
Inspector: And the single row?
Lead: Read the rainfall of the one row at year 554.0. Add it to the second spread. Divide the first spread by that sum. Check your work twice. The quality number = 0.12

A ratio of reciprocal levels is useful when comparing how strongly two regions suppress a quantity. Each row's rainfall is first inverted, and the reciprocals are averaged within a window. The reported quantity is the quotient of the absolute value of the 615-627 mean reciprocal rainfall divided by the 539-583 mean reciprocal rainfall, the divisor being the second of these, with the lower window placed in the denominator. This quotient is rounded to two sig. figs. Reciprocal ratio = 0.86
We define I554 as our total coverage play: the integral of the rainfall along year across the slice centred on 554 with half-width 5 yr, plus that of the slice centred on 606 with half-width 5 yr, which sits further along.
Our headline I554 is 85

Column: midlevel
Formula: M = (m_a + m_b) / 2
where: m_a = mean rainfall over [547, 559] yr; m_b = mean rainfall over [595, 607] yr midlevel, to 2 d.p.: 3.84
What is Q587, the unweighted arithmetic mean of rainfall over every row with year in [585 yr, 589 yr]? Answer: 4.90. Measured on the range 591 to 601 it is 3.63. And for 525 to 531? 4.79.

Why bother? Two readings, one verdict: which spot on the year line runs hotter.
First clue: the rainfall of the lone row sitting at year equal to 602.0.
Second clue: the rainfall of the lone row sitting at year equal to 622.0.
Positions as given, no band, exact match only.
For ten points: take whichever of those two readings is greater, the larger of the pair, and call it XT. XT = 5.54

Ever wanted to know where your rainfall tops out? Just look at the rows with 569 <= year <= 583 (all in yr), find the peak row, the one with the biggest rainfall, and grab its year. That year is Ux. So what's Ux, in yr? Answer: 582.0 yr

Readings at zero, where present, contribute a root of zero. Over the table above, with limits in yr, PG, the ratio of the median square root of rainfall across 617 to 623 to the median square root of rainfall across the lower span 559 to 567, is 1.09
